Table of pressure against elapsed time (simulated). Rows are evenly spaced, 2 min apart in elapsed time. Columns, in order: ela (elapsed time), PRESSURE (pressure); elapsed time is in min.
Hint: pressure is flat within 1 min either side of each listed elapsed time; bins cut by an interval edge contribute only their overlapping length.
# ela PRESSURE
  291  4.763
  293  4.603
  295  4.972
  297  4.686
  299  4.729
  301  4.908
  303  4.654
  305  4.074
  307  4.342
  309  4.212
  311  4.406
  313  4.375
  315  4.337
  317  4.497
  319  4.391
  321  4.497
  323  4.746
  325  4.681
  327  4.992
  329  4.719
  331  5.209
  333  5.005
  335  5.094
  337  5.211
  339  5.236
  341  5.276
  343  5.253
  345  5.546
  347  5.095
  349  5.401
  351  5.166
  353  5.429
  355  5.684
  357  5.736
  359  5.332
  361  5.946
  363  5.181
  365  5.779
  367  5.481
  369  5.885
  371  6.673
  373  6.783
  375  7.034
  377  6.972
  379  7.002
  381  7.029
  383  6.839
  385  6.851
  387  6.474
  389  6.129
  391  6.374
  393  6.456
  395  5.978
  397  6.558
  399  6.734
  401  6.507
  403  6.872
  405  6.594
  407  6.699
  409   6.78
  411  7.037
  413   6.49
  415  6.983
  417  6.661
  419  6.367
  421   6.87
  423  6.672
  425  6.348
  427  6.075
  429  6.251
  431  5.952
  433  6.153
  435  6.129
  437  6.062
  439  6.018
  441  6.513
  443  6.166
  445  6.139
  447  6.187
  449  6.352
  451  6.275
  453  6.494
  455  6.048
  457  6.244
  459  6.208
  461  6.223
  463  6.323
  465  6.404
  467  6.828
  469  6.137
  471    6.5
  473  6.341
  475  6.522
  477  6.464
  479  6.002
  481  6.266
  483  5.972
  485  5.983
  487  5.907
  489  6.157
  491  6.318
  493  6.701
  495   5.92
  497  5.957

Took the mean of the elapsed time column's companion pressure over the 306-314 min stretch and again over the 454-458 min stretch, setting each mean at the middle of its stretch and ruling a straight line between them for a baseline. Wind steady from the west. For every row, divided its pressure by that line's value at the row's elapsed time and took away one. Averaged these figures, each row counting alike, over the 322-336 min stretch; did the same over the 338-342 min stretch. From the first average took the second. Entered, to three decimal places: -0.040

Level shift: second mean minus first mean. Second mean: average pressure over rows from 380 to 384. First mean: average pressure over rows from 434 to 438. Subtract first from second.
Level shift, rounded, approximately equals 0.8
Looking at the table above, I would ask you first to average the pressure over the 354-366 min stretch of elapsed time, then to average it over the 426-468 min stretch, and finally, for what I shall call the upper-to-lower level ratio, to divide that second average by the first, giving 1.11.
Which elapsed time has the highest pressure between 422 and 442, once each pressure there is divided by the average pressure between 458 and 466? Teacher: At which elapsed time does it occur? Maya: 423 min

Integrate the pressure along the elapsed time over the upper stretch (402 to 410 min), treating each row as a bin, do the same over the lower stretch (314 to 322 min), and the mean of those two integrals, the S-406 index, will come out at 45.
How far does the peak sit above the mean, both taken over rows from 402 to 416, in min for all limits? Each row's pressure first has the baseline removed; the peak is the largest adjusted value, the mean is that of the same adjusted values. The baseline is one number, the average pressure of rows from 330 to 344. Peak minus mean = 0.26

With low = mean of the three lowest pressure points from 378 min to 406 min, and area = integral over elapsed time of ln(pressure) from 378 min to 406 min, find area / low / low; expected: 1.39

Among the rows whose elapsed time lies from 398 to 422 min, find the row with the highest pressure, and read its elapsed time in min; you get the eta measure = 411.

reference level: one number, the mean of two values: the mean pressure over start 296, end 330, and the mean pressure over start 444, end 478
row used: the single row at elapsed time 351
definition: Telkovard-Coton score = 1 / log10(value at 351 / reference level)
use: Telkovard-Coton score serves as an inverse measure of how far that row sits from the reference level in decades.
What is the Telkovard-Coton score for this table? -45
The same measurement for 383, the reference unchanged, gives 10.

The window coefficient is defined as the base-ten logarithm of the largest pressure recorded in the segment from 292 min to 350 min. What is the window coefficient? 0.74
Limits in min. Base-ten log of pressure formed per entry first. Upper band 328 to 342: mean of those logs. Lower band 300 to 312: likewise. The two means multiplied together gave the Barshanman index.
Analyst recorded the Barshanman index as 0.46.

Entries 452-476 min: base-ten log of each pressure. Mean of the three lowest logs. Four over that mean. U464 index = 5.1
